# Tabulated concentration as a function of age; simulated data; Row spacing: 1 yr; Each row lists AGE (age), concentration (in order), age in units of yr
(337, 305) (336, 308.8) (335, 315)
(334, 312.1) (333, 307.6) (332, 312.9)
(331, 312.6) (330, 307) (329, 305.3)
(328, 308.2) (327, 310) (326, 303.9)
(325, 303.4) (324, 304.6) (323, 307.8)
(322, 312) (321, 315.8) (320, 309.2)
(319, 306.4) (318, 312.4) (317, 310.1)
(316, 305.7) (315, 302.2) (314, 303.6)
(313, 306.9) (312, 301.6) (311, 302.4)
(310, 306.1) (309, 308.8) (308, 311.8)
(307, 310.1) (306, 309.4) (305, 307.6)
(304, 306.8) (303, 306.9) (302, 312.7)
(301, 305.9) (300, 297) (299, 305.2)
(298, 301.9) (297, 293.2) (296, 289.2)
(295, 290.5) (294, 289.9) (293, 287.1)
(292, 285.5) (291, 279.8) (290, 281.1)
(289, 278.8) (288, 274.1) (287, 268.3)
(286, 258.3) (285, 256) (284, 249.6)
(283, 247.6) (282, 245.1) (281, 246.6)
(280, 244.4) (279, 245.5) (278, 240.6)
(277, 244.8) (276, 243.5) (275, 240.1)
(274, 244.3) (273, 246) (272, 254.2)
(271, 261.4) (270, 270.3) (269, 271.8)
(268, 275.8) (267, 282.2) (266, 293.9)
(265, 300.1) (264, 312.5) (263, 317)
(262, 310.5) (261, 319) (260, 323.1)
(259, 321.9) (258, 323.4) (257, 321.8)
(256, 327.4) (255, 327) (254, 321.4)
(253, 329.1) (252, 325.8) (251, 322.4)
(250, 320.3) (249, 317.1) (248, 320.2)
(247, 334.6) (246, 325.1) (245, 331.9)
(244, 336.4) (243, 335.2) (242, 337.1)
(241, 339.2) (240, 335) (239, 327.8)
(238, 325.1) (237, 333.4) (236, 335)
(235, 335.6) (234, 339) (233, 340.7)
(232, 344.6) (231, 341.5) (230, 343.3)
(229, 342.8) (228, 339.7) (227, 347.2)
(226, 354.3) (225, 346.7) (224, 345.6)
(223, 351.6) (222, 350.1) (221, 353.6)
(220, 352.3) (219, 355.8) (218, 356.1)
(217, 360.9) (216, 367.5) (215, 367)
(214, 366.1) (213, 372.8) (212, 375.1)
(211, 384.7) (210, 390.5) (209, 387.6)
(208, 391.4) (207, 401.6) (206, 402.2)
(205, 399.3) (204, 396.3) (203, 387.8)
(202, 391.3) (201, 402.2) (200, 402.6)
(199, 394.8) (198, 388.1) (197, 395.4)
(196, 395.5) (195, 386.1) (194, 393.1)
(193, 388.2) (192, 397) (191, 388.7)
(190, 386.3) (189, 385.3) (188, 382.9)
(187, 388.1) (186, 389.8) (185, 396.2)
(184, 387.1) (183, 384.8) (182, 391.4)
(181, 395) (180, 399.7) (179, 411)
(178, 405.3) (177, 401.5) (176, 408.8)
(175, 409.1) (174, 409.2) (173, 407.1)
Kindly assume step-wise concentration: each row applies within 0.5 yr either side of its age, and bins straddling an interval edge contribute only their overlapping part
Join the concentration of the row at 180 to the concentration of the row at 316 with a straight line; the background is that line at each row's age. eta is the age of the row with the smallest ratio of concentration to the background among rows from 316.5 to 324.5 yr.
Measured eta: 319 yr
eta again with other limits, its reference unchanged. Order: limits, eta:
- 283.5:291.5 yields 284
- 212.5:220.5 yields 220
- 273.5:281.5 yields 275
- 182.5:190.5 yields 183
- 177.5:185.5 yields 183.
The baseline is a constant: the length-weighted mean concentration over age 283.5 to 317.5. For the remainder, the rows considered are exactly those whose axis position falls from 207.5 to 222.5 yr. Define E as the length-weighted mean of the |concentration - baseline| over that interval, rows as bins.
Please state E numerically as 75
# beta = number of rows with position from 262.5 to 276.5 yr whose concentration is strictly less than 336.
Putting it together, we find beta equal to 14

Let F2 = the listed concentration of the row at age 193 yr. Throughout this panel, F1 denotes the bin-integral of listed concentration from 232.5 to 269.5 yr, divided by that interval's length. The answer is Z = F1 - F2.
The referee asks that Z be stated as -67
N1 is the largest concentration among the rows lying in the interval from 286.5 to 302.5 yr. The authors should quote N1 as 312.7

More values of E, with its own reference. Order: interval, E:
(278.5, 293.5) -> 31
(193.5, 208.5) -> 101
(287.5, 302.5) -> 10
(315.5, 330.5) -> 14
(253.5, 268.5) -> 22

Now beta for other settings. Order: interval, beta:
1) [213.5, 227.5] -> 0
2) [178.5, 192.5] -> 0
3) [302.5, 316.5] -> 14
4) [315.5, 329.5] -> 14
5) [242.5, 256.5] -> 13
